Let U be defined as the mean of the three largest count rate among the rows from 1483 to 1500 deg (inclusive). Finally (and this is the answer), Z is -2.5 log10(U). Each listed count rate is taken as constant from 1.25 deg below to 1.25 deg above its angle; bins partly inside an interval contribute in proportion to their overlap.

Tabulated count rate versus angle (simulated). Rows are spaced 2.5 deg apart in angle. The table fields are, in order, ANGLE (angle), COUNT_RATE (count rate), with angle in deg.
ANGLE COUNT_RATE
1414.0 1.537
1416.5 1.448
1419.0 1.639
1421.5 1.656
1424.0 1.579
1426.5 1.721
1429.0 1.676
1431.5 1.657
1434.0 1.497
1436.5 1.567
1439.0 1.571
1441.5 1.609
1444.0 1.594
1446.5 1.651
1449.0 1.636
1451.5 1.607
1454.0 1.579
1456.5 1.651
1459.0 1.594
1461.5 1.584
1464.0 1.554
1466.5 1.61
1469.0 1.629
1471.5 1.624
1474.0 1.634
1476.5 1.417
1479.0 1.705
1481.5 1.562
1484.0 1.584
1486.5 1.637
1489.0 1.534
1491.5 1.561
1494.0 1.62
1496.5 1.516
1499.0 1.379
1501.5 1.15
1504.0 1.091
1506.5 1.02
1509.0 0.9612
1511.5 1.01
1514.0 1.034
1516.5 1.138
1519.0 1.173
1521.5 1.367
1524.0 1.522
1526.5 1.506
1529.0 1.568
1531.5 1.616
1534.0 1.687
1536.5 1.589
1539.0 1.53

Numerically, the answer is -0.52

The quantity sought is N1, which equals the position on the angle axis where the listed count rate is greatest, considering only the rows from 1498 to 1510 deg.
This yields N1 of 1499.0 deg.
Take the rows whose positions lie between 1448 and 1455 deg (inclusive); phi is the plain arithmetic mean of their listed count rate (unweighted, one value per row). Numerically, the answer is 1.61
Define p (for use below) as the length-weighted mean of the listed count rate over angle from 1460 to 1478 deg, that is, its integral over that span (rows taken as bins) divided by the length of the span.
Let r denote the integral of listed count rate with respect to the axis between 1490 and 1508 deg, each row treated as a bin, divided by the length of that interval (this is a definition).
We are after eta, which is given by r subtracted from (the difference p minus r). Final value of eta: -1.08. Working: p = 1.58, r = 1.33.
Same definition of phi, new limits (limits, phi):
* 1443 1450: 1.63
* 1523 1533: 1.55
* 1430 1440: 1.57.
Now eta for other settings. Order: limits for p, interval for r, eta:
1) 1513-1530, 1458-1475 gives -1.88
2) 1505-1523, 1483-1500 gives -1.99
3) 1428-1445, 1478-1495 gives -1.60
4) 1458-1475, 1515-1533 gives -1.22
